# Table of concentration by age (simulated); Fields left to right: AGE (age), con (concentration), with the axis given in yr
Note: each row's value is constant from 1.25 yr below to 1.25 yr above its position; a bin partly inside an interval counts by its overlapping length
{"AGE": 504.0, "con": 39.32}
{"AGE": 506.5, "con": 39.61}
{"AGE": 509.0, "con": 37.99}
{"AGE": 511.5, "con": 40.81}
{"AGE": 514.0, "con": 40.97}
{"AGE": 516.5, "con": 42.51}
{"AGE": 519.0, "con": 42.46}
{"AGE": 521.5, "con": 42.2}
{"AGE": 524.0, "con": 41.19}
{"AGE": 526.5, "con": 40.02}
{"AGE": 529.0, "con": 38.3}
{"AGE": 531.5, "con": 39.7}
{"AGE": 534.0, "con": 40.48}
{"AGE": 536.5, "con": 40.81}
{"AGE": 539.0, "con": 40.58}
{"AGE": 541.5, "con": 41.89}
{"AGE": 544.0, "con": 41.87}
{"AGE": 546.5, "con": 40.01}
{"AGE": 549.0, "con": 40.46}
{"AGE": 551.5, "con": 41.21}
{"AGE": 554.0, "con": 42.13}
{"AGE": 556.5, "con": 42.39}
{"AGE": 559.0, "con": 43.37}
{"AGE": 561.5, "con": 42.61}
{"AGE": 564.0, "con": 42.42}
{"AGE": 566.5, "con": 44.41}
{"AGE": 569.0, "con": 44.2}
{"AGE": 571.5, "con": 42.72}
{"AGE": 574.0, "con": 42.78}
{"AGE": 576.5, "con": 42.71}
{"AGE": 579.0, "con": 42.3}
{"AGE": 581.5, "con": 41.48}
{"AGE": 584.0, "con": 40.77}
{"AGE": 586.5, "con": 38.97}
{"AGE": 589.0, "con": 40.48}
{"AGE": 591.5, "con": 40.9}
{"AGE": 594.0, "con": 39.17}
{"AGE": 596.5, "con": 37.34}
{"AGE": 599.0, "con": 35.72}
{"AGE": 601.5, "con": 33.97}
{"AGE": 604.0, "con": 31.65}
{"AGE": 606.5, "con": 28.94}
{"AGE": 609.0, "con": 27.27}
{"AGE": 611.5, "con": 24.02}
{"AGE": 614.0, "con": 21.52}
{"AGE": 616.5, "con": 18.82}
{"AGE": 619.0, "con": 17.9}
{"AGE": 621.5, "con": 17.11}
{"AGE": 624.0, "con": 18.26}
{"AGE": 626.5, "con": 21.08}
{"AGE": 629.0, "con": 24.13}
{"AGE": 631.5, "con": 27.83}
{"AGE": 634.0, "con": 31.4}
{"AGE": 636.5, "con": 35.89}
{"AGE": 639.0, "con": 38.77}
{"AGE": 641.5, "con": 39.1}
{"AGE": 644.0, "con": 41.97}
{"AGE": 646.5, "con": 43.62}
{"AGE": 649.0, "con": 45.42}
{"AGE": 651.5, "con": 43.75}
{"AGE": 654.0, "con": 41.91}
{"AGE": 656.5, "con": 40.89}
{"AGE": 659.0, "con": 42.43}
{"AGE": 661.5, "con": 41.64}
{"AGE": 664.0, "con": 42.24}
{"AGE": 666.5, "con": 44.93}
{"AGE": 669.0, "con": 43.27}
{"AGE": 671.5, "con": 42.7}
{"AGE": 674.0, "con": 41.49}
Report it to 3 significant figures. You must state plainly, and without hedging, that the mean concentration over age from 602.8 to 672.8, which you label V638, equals 33.5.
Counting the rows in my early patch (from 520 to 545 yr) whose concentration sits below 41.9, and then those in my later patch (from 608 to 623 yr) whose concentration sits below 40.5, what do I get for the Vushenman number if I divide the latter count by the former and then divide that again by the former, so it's 0.07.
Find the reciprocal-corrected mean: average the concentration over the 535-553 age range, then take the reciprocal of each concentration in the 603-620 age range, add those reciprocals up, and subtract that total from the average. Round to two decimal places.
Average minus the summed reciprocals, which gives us 40.68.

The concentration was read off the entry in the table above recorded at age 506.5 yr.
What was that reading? 39.61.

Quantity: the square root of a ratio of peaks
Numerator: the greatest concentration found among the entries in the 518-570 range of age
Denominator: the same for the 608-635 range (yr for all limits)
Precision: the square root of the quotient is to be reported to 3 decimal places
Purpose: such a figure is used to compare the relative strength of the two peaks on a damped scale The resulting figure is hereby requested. 1.189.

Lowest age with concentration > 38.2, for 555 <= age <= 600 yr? 556.5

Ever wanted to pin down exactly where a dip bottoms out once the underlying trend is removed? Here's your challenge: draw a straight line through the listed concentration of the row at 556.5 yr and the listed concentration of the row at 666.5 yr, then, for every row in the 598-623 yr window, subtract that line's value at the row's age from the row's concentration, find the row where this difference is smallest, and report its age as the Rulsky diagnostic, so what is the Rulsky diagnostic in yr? 621.5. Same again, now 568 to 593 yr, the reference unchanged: 586.5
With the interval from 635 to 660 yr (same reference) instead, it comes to 636.5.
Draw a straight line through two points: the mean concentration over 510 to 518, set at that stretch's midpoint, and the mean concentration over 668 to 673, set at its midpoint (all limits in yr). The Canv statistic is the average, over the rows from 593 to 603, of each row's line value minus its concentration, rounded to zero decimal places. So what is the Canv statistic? 6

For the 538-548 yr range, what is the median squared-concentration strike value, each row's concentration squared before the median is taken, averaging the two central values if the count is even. 1700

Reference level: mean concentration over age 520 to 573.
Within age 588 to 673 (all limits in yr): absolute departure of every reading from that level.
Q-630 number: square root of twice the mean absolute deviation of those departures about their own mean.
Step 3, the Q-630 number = 3.81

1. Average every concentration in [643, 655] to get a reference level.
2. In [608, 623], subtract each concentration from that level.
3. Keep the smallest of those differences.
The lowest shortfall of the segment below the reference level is 16.1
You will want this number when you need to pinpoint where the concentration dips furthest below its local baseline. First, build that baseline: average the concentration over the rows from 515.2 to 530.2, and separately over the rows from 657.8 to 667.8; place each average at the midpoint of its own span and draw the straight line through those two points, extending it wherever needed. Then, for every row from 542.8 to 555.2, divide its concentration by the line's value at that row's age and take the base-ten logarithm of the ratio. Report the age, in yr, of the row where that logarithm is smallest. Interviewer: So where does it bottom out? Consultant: 546.5 yr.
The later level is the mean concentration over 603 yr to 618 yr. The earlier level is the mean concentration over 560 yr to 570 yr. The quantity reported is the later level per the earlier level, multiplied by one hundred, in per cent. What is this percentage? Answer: 58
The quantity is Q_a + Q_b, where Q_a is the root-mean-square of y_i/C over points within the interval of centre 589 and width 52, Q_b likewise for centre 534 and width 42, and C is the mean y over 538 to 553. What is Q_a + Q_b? 1.92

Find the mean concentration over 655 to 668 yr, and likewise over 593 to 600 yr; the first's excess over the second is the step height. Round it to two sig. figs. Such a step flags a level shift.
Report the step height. 5.0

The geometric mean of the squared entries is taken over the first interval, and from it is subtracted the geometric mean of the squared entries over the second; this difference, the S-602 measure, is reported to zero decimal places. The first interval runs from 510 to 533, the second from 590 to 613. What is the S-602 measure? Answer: 598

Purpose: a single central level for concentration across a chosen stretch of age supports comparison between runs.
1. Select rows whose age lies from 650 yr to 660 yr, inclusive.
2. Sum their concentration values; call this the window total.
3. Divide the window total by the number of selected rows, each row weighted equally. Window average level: 42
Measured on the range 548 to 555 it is 41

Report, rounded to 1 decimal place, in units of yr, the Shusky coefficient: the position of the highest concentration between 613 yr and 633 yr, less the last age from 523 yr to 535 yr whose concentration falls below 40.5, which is 97.5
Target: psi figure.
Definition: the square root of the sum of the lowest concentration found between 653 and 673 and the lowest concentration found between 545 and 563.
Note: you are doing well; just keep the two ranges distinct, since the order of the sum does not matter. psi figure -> 9.0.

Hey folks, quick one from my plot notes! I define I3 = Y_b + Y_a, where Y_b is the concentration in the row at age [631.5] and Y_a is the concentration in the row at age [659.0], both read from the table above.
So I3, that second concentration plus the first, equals 70.3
